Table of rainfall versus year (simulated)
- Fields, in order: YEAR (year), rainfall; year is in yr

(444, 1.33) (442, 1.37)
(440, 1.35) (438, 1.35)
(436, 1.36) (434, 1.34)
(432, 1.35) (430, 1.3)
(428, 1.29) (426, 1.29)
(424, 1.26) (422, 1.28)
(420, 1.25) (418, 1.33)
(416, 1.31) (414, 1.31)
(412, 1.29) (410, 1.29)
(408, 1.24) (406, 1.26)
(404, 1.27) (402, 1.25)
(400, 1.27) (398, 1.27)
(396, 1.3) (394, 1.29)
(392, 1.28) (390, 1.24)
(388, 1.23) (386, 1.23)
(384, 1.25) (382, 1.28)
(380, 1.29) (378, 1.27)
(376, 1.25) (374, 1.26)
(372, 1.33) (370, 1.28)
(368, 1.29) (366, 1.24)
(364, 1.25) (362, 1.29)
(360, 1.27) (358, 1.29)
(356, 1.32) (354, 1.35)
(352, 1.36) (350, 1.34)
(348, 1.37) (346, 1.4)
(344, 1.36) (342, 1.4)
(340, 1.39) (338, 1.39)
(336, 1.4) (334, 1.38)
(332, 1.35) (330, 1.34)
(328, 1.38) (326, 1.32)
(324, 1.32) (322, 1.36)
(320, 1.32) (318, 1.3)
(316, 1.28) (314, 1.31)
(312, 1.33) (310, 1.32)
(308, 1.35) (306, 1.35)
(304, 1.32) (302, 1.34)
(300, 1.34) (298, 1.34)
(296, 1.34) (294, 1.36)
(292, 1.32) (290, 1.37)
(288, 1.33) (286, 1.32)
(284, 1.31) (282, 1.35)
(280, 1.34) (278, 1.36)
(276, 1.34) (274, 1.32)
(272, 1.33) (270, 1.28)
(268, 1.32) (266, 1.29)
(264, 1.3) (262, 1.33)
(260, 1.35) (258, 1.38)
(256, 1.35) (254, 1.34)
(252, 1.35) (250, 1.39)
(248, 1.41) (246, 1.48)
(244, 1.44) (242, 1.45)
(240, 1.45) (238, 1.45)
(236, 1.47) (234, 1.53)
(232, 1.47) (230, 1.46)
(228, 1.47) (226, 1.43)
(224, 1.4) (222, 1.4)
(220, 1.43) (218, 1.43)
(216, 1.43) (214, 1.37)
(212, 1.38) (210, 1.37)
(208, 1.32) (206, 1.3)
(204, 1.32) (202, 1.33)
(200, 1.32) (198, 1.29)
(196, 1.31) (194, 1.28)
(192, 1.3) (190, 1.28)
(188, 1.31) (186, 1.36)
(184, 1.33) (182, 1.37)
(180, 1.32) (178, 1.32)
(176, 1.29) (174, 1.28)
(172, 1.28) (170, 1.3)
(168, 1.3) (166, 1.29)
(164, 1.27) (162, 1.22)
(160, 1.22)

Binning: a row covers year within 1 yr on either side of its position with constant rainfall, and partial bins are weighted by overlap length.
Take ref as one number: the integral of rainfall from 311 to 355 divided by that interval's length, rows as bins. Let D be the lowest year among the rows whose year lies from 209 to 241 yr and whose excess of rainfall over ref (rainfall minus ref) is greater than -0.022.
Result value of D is 210 yr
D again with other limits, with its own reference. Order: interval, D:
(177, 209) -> 182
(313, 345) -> 322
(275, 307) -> 276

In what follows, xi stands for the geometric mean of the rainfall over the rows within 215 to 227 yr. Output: 1.42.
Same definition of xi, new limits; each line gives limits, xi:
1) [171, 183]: 1.31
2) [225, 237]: 1.47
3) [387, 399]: 1.27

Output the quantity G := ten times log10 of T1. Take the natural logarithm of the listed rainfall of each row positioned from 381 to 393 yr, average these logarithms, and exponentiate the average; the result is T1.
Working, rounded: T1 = 1.251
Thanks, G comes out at 0.97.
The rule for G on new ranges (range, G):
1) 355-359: 1.16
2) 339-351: 1.39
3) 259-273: 1.19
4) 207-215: 1.33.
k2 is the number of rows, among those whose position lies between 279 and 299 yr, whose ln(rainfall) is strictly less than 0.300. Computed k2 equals 7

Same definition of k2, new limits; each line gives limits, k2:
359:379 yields 10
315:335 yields 6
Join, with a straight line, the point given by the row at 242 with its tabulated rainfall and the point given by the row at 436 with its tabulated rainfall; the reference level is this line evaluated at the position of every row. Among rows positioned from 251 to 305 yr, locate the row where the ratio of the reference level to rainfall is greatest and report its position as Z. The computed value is 270 yr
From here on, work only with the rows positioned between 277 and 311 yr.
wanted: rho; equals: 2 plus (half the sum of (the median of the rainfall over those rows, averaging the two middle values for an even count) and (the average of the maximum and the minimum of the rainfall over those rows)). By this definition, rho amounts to 3.34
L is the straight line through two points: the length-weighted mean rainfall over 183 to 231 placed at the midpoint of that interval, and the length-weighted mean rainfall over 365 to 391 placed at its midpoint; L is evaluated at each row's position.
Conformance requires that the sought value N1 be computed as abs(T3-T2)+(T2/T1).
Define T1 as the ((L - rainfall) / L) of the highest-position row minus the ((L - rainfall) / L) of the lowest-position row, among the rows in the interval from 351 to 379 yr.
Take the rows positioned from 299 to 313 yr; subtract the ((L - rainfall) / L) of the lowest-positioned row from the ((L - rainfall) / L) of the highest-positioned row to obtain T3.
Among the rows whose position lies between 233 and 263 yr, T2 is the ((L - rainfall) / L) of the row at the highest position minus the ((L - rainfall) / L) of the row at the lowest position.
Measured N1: 2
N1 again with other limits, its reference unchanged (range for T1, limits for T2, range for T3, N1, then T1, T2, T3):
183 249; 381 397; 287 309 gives 0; -0.09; -0.02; -0.024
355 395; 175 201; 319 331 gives -5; 0.01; -0.03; -0.020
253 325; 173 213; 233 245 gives 6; -0.01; -0.09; 0.063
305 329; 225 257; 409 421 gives -1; -0.03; 0.05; 0.028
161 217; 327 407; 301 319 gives 0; -0.17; 0.06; 0.024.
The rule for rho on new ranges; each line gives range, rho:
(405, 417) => 3.28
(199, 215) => 3.33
